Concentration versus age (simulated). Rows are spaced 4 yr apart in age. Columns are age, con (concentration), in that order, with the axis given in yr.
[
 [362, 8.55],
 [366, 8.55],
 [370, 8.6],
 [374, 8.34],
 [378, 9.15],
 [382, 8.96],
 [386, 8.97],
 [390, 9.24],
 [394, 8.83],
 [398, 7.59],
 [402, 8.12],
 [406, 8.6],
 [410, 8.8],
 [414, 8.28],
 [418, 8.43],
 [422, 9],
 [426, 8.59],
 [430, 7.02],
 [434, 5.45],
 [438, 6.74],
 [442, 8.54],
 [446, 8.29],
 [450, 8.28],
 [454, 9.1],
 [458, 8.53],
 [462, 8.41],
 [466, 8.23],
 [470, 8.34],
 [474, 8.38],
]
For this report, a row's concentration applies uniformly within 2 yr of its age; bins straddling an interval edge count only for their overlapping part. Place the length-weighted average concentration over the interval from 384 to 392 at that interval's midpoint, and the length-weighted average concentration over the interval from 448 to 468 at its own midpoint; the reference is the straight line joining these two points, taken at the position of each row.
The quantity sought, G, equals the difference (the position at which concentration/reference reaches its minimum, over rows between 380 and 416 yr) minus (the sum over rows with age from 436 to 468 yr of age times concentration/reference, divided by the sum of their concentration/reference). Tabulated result -54.4 yr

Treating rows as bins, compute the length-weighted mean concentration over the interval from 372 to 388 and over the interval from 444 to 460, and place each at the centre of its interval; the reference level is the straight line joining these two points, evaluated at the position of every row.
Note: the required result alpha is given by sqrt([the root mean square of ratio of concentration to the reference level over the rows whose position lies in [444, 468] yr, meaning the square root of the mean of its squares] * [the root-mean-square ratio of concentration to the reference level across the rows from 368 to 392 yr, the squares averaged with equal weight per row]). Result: 0.998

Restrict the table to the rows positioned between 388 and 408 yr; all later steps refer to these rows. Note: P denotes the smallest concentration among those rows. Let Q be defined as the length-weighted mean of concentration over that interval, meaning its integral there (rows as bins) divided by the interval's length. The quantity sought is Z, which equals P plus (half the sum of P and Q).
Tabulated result 15.6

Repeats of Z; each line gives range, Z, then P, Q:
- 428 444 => 11.6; 5.45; 6.9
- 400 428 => 16.5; 8.12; 8.5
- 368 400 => 15.7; 7.59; 8.7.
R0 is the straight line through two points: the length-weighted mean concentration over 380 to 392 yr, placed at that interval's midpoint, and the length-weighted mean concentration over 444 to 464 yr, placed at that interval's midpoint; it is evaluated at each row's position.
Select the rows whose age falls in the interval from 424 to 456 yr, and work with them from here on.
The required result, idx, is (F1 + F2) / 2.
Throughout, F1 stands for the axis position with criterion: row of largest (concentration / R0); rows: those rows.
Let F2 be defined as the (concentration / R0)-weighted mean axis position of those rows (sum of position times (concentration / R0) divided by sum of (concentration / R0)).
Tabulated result 447.4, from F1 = 454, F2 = 440.7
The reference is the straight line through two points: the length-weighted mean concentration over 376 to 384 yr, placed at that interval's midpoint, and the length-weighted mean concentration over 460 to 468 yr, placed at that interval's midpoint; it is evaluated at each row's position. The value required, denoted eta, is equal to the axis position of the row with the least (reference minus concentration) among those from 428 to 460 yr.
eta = 454 yr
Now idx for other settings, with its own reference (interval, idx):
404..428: 419.0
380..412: 392.9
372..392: 386.1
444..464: 454.0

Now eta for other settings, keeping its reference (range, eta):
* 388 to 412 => 390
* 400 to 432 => 422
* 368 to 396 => 390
